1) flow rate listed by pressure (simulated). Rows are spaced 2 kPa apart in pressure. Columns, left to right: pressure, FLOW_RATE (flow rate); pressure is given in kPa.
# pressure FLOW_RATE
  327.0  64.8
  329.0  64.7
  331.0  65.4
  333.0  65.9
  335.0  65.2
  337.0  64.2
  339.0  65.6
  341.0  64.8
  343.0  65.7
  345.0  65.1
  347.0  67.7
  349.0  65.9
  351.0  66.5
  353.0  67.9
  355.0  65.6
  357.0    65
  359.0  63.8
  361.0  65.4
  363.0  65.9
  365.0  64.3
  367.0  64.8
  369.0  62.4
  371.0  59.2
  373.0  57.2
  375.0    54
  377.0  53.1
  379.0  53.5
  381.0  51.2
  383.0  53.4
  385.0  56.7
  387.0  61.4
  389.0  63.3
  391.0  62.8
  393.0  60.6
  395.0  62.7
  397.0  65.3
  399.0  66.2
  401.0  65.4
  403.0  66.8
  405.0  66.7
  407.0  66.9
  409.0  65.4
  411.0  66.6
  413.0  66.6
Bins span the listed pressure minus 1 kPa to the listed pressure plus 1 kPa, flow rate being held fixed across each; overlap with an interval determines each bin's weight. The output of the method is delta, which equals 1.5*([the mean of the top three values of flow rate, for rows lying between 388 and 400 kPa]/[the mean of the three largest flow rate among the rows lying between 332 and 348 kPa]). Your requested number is 1.47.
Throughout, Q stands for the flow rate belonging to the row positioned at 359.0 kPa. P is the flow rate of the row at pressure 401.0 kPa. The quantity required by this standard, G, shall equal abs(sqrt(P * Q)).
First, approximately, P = 65.4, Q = 63.8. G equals 64.6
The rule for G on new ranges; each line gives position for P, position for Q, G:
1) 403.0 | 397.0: 66.0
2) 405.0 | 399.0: 66.4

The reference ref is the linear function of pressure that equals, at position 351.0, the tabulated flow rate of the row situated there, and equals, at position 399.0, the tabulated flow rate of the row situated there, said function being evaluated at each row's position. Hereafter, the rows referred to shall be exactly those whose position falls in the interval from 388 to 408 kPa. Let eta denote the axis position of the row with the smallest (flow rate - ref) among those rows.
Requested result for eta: 393.0 kPa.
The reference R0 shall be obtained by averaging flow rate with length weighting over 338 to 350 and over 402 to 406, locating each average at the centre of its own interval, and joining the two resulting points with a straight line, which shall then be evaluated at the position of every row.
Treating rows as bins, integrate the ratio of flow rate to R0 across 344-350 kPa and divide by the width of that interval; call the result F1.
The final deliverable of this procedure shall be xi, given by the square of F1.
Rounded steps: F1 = 1.01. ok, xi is 1.01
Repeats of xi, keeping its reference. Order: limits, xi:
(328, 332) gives 0.98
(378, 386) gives 0.65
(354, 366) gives 0.97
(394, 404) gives 0.96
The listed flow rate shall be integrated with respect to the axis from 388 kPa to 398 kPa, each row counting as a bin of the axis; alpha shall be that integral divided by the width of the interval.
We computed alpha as 62.9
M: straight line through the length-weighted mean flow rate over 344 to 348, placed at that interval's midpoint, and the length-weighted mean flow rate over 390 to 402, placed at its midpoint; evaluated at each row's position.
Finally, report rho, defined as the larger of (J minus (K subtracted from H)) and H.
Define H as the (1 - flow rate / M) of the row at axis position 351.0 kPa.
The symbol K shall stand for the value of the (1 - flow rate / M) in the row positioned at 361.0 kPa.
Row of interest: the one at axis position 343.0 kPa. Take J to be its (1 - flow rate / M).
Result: 0.02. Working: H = -0.005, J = 0.013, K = 0.0035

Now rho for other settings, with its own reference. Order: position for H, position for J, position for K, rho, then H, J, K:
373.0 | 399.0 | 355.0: 0.12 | 0.120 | -0.040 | 0.0051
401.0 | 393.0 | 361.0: 0.09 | -0.029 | 0.053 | 0.0035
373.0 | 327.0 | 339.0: 0.12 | 0.120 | 0.038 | 0.0174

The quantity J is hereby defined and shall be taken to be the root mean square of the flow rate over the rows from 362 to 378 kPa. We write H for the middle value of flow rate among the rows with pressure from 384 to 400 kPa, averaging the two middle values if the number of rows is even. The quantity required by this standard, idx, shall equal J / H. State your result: 0.96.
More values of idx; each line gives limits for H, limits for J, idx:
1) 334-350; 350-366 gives 1.00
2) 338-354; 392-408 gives 0.99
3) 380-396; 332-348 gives 1.07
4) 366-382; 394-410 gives 1.18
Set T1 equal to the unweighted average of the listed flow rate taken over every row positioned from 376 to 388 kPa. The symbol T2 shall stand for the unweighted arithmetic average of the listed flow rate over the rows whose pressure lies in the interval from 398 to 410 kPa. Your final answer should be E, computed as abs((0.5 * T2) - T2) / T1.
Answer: 0.603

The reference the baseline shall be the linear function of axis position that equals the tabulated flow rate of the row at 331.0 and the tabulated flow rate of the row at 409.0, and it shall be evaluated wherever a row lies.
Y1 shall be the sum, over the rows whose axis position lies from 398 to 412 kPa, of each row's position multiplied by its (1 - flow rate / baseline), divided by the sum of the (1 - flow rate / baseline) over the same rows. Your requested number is 405.4 kPa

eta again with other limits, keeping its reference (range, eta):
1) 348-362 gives 359.0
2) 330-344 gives 337.0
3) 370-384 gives 381.0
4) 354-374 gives 373.0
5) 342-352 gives 345.0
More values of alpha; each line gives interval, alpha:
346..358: 66.4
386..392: 62.5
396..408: 66.2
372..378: 54.8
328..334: 65.3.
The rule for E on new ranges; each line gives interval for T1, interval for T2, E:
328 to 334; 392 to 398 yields 0.481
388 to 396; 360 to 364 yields 0.526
